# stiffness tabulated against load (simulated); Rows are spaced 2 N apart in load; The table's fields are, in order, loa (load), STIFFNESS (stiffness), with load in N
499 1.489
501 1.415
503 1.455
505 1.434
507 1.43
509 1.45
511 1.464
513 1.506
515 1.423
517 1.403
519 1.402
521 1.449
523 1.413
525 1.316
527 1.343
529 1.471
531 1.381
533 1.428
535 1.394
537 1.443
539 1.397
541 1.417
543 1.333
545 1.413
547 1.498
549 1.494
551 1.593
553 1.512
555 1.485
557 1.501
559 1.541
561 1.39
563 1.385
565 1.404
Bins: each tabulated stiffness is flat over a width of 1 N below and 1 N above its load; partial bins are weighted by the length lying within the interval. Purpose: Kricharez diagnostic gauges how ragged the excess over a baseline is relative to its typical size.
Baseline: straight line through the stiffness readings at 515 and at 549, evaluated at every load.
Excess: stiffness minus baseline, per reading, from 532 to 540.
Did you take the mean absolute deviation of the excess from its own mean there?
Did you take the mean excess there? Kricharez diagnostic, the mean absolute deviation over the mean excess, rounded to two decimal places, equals -0.43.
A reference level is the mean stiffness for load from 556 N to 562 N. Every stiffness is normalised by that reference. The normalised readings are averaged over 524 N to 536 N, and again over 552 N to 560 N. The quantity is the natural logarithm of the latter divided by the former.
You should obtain 0.08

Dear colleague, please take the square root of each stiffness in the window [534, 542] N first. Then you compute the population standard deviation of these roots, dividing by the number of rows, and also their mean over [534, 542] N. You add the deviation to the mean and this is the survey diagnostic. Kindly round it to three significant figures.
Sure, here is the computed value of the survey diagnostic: 1.20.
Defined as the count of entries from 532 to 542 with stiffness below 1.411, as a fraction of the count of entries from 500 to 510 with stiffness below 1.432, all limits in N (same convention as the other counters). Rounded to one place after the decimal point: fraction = 1.0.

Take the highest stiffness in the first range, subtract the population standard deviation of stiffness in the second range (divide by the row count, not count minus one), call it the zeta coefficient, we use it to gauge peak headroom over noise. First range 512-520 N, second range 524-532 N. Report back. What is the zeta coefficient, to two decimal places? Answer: 1.45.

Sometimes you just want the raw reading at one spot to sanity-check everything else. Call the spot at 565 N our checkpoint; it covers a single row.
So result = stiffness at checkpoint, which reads 1.404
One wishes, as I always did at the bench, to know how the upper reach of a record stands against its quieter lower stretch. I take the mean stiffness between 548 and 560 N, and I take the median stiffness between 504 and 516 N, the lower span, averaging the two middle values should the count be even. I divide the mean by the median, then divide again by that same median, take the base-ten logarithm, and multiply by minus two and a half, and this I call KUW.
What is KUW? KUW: 0.34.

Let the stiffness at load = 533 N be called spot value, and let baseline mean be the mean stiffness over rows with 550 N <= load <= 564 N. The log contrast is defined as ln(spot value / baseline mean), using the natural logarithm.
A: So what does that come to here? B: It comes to -0.04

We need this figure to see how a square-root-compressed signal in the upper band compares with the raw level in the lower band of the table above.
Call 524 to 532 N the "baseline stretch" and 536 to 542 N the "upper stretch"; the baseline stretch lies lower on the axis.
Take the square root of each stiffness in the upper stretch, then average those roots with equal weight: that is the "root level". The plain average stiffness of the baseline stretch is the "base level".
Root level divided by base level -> 0.86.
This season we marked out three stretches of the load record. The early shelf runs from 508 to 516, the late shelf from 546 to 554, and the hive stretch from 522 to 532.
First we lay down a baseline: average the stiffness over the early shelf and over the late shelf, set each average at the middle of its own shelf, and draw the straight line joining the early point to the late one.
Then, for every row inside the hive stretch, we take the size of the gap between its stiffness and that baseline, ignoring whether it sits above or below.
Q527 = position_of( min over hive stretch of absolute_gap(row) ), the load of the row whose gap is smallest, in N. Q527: 529 N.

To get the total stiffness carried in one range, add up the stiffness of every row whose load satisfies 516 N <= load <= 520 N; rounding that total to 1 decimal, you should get 2.8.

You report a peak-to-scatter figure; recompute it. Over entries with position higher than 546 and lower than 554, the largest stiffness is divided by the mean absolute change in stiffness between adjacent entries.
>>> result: 26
